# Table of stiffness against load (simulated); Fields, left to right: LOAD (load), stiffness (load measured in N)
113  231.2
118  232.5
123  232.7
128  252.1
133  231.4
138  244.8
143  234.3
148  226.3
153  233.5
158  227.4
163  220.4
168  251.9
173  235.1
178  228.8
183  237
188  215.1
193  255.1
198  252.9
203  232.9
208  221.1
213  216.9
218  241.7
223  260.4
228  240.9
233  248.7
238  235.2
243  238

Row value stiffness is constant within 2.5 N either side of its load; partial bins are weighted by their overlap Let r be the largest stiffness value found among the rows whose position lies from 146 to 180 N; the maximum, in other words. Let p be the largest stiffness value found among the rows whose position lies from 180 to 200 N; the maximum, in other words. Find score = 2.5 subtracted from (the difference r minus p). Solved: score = -6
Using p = 255.1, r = 251.9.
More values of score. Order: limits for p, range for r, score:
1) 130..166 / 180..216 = 8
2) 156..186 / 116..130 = -2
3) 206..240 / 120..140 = -11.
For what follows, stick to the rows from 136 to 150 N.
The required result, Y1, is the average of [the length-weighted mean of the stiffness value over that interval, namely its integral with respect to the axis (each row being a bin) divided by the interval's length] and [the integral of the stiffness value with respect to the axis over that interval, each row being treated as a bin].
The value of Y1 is 1763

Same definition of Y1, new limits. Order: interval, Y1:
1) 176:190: 1705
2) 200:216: 1913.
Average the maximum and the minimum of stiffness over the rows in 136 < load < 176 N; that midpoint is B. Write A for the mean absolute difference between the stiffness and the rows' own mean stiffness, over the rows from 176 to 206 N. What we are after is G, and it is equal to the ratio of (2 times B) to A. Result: 42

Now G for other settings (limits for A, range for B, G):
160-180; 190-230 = 51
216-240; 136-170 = 64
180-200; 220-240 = 35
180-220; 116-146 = 38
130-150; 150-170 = 88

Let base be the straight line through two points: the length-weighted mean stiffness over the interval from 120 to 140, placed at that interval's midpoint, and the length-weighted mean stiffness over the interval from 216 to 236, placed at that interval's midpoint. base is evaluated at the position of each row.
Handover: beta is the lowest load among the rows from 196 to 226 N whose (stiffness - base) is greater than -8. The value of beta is 198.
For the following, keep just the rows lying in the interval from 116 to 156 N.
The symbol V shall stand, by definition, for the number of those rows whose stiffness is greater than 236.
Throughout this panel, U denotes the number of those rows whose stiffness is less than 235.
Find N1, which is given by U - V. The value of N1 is 4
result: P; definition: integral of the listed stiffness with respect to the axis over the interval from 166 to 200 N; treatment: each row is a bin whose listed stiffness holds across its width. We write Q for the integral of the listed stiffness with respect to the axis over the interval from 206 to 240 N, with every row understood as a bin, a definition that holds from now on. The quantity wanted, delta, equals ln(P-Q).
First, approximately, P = 8127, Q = 8096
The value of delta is 3.43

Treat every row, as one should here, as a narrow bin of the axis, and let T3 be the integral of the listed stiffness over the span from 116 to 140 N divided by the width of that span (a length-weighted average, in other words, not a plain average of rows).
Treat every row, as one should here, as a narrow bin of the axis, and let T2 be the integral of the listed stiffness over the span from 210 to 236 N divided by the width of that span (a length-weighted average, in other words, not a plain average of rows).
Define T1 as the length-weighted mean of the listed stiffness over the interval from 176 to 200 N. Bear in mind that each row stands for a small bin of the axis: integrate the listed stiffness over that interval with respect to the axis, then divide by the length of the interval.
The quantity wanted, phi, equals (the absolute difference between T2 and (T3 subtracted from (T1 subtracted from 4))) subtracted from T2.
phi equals -472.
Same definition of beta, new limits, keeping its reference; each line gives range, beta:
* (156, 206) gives 168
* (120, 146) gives 123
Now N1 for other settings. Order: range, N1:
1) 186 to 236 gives -2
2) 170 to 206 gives 0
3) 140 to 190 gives 5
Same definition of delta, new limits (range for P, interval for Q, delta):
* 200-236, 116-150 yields 6.25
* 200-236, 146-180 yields 6.50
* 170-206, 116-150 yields 6.17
